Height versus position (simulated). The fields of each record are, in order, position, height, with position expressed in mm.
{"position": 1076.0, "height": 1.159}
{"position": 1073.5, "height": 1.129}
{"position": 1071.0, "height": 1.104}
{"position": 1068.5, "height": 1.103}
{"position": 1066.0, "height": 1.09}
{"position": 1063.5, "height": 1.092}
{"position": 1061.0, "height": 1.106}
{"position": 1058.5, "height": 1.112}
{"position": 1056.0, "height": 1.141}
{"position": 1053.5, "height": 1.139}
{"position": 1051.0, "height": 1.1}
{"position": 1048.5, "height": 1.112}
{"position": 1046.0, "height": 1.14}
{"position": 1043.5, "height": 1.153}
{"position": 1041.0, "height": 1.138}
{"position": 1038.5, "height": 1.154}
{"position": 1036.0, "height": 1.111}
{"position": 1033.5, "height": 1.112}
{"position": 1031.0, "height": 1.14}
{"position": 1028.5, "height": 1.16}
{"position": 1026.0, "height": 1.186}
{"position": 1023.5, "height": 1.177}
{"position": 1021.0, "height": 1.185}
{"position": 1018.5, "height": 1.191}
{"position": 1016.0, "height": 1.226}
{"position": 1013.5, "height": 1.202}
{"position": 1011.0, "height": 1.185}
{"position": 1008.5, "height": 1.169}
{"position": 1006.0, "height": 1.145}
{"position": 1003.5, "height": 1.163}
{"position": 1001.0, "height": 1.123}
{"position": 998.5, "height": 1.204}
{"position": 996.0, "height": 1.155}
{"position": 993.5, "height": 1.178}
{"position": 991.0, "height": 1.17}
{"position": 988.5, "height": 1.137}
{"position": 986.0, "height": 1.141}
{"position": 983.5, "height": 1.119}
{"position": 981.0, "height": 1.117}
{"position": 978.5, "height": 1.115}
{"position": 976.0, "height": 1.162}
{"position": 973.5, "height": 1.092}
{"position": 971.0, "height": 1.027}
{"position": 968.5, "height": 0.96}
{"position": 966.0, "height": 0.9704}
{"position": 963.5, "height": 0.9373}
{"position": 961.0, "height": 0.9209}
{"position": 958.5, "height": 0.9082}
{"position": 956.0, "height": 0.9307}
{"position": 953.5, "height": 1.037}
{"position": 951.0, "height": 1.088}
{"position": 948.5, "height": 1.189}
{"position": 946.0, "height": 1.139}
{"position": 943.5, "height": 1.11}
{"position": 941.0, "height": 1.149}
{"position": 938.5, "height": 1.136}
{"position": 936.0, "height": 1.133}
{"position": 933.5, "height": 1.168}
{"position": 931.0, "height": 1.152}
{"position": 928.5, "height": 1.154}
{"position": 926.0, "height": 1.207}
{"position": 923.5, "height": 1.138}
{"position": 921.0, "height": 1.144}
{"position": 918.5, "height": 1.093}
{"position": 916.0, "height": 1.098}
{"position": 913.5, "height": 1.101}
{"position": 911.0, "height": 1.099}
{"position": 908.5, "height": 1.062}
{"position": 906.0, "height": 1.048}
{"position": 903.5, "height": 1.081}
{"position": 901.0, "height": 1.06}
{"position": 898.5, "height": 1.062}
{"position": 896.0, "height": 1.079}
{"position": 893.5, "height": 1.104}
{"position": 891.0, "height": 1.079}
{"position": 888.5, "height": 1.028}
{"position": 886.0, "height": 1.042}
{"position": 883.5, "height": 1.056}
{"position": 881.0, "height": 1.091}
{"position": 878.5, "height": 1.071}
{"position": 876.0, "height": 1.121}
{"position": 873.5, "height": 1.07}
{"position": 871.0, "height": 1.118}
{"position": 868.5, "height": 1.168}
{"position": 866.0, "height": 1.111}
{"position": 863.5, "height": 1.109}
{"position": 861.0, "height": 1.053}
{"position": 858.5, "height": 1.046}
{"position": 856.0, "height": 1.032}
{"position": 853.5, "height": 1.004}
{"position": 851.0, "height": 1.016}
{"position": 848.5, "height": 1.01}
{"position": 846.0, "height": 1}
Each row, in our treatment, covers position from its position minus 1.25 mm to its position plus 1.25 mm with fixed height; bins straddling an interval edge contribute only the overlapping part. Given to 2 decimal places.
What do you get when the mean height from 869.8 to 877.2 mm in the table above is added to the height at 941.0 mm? 2.25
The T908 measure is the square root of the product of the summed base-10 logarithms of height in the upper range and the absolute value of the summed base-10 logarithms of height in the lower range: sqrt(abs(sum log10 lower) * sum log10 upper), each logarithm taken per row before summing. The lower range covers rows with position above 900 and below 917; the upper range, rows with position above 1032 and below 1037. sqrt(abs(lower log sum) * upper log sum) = 0.15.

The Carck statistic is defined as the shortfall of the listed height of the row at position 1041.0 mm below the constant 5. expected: 3.86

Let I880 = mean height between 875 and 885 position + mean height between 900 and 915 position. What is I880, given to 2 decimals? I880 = 2.16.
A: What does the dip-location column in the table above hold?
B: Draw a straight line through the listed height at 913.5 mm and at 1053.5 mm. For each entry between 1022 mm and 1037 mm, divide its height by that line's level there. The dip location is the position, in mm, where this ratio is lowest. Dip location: 1036.0 mm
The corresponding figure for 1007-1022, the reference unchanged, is 1008.5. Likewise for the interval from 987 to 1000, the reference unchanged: 988.5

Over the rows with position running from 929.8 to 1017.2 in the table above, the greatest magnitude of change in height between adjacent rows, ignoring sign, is 0.106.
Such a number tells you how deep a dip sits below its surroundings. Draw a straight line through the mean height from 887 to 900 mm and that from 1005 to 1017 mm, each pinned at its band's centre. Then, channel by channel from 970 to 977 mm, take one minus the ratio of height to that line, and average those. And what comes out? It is 0.05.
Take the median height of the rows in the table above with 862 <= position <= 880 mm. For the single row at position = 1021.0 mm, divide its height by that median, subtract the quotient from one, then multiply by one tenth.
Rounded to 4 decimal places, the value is -0.0067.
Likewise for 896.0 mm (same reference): 0.0029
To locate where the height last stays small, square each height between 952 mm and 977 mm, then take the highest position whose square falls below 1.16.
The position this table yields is 971.0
